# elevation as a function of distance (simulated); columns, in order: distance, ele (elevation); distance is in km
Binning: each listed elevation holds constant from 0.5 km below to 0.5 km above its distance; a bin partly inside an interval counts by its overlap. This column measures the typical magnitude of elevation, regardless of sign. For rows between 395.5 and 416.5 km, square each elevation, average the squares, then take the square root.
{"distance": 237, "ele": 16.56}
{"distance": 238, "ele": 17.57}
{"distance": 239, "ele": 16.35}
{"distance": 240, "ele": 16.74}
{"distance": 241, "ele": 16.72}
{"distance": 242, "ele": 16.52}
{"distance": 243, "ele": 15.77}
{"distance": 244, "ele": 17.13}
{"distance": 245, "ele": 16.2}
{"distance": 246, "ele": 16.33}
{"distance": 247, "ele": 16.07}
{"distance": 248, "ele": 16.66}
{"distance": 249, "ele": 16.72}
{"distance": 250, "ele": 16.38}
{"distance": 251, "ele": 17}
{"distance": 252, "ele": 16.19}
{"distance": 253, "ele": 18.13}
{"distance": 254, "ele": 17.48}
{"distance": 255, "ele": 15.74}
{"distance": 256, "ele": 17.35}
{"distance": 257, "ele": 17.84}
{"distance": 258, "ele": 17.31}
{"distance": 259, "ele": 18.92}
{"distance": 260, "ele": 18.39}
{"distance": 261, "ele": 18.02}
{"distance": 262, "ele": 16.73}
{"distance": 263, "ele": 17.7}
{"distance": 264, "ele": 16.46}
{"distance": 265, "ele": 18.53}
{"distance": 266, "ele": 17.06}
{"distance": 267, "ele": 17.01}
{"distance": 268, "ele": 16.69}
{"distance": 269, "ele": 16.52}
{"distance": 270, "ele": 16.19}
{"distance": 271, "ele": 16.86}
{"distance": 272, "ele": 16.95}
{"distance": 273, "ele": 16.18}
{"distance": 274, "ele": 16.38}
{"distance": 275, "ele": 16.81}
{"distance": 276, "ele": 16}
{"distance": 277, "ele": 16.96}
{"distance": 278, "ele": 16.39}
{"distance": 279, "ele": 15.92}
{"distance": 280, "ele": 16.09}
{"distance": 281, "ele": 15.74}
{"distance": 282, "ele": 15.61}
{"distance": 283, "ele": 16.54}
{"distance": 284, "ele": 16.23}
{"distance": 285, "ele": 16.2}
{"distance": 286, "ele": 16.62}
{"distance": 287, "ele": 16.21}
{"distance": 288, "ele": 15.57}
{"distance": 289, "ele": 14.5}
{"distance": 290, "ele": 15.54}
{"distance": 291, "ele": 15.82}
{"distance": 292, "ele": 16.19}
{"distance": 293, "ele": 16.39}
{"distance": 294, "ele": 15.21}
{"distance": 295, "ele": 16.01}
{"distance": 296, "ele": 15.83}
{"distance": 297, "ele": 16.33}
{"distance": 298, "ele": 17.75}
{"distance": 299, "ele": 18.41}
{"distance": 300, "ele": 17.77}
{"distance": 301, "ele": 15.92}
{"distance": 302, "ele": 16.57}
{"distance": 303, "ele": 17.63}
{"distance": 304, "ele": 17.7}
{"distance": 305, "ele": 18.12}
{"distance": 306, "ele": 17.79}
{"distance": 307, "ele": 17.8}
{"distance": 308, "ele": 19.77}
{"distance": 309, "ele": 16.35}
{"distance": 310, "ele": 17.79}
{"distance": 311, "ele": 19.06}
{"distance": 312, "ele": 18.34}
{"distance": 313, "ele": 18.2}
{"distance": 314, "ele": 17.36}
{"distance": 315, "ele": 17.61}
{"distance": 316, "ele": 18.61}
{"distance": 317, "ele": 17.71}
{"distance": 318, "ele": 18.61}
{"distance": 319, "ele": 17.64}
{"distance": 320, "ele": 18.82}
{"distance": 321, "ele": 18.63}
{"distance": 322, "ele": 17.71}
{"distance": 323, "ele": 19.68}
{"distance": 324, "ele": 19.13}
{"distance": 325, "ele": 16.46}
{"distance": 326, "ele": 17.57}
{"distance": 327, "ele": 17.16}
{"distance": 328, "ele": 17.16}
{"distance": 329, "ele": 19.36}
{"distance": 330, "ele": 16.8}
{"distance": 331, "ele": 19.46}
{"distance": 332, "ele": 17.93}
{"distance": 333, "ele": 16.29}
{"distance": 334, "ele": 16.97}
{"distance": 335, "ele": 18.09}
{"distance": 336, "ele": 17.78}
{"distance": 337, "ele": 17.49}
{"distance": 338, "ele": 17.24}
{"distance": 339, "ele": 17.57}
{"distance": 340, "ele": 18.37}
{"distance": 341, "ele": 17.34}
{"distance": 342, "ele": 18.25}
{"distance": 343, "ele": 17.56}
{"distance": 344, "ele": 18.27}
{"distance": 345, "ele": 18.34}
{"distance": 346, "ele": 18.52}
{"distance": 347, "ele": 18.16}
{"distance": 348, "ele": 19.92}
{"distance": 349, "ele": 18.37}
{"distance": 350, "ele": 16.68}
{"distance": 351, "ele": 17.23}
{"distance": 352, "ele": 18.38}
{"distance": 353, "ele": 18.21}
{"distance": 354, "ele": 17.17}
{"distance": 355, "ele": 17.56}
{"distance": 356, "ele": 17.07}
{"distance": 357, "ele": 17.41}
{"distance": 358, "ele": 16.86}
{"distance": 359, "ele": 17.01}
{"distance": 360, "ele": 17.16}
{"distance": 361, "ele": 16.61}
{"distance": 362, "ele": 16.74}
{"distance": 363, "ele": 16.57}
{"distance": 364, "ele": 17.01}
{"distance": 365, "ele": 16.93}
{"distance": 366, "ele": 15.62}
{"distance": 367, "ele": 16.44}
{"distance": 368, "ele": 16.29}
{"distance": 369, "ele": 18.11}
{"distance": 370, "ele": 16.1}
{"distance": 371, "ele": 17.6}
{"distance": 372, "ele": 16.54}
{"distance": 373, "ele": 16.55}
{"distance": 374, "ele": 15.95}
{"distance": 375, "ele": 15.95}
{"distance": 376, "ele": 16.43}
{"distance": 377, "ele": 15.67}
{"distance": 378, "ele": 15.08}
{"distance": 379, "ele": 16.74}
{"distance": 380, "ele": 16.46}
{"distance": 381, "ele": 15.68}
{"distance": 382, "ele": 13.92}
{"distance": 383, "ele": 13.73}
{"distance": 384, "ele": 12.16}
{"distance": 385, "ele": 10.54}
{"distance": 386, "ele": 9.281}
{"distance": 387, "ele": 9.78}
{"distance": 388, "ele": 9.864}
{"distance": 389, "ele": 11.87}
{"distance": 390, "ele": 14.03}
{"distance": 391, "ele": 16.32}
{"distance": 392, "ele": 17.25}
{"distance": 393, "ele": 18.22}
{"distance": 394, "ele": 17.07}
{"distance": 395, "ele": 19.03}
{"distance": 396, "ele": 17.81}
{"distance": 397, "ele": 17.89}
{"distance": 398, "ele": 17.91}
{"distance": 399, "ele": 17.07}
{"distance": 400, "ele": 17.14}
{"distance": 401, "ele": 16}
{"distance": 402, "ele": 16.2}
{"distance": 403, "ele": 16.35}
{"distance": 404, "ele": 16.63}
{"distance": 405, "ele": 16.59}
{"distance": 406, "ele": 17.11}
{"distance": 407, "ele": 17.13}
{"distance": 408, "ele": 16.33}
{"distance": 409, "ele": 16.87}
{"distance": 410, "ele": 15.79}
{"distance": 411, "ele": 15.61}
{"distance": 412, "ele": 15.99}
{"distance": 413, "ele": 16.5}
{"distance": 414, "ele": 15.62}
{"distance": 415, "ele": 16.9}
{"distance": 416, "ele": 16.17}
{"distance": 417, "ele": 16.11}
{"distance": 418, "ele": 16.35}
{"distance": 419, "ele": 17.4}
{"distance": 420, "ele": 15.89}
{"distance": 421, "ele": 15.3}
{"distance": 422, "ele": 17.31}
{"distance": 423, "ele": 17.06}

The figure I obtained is 16.7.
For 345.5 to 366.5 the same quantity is 17.4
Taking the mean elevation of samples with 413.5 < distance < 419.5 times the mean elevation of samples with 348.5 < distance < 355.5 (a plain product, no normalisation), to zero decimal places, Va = 290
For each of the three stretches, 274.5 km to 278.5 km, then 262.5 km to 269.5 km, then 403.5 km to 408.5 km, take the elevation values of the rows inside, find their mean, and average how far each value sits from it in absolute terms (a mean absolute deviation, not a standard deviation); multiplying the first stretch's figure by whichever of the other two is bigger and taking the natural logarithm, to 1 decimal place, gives -1.6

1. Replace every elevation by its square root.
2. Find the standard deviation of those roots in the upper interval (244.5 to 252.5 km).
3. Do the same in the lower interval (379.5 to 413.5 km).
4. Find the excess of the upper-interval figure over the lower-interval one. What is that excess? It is -0.31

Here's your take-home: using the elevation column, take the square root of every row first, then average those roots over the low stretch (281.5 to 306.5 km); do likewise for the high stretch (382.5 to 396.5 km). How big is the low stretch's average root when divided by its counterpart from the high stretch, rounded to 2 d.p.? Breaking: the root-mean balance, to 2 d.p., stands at 1.09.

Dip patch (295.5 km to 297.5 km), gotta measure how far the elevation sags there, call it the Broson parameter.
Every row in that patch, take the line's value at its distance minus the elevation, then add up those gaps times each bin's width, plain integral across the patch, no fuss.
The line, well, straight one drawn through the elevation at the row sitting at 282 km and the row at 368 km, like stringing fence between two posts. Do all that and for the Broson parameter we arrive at -0.7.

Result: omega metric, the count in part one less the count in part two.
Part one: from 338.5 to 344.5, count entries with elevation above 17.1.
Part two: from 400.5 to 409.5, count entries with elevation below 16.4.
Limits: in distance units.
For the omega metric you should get 2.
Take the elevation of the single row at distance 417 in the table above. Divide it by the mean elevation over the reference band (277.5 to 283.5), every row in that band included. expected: 1.00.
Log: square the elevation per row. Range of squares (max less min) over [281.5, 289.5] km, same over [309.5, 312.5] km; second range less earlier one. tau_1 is -19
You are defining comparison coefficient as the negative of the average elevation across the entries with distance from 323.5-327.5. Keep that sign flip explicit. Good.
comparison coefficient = -17.6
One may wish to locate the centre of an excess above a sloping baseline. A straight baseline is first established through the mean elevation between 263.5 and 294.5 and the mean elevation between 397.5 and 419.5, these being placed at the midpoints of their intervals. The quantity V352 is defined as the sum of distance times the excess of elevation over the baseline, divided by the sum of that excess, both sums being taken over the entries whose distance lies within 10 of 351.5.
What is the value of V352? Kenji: 349.3 km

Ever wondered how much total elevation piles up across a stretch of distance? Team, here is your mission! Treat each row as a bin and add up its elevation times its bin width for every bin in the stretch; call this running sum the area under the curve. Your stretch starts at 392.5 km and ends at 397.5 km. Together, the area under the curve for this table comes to 90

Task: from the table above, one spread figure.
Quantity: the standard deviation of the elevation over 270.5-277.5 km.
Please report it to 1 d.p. 0.4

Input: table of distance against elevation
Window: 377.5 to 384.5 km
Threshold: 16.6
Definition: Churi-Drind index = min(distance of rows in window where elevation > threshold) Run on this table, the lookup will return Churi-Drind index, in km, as 379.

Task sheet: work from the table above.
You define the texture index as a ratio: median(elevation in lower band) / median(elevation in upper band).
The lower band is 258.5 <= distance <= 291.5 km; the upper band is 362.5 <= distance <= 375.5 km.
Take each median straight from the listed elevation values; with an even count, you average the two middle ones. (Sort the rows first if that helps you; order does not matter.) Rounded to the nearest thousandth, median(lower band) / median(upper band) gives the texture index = 0.995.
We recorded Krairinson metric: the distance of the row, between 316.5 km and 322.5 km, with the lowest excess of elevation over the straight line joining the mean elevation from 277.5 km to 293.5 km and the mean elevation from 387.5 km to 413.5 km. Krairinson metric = 319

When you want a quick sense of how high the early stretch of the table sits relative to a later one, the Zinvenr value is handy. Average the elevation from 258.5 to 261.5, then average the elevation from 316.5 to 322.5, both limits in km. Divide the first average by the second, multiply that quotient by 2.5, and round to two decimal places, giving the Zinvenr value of 2.54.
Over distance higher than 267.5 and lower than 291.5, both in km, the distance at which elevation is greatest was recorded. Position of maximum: 277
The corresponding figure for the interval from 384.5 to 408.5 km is 395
